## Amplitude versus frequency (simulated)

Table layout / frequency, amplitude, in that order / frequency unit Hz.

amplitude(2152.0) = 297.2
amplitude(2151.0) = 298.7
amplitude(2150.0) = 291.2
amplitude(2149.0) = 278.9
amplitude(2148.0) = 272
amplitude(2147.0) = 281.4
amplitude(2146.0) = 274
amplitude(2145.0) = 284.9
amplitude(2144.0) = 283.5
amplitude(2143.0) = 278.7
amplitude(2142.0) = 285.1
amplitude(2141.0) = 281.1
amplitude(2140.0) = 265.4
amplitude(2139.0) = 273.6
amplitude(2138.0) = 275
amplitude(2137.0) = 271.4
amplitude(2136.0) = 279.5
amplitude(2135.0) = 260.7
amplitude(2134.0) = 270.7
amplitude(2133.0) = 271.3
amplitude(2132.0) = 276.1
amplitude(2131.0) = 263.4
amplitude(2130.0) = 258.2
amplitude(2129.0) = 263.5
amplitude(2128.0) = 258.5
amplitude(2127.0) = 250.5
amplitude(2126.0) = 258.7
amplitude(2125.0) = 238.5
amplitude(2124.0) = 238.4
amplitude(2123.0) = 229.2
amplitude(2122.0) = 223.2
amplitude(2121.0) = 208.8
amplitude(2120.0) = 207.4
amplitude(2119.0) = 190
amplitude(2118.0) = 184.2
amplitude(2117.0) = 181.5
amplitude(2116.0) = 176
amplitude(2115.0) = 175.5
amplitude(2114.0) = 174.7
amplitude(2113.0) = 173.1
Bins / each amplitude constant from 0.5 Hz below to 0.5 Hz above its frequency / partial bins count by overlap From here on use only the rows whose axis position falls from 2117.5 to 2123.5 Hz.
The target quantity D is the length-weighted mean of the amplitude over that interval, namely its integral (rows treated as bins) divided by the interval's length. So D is 207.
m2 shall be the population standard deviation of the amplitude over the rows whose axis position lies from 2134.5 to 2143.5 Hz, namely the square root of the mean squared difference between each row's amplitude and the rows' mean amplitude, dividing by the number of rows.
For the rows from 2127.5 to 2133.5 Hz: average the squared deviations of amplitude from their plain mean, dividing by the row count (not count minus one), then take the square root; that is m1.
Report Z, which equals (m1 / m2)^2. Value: 0.8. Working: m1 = 6.5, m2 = 7.3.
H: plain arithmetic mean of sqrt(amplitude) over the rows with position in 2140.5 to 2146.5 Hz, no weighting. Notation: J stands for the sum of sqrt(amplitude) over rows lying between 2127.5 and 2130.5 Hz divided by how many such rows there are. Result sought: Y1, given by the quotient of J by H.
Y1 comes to 0.96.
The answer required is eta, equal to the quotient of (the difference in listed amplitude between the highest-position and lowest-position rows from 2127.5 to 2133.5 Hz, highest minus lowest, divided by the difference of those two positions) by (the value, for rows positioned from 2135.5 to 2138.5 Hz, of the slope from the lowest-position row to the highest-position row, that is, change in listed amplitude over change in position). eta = -1.1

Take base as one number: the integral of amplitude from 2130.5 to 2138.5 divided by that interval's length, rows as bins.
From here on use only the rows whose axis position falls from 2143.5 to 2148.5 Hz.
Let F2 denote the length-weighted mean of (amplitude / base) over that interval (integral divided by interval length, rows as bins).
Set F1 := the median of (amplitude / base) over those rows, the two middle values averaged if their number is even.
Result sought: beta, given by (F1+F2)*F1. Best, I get 2.15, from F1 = 1.04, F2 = 1.03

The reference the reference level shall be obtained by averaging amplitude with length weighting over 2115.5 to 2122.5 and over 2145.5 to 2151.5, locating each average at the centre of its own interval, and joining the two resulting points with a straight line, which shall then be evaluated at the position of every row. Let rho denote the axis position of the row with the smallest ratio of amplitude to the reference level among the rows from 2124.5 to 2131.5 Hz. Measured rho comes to 2125.0 Hz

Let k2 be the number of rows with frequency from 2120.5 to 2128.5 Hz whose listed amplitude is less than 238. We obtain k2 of 3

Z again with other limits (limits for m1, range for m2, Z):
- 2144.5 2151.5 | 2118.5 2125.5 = 0.3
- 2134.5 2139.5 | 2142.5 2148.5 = 1.7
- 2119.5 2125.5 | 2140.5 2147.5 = 12.0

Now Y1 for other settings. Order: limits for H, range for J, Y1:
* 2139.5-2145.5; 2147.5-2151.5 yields 1.01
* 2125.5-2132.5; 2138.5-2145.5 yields 1.03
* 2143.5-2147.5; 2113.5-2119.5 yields 0.80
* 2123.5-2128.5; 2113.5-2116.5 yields 0.84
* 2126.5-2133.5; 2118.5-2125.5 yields 0.91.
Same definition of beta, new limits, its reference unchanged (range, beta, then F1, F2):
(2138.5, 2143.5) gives 2.11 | 1.03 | 1.02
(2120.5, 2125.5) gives 1.43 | 0.85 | 0.84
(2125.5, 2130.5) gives 1.82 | 0.95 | 0.95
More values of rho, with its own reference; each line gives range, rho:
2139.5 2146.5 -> 2146.0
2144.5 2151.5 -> 2148.0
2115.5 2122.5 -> 2116.0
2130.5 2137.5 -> 2135.0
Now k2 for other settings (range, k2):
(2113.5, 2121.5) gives 8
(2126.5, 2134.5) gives 0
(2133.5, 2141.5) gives 0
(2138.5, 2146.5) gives 0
